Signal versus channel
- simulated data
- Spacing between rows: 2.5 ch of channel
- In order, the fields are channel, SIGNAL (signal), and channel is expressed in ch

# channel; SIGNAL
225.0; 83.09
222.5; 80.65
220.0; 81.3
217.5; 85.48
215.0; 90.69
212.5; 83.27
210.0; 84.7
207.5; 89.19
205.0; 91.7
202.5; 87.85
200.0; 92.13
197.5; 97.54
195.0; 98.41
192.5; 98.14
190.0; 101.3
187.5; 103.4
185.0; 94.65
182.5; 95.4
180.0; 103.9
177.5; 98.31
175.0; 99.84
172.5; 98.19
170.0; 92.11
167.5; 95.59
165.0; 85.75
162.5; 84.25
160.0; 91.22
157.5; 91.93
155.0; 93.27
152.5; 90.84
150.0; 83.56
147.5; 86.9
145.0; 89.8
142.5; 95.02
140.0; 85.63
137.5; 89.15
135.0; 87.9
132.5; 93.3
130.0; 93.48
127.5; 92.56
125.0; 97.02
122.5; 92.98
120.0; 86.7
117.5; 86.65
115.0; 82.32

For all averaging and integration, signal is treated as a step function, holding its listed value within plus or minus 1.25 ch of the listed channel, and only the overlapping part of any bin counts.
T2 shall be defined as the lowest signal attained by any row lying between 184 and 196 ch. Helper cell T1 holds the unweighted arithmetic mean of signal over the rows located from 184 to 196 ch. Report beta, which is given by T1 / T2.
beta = 1.05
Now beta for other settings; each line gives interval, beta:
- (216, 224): 1.02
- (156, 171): 1.07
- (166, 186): 1.06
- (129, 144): 1.06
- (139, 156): 1.07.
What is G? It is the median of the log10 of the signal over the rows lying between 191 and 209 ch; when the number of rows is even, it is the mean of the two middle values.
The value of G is 1.964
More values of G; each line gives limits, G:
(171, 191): 1.996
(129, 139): 1.960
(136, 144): 1.950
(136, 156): 1.952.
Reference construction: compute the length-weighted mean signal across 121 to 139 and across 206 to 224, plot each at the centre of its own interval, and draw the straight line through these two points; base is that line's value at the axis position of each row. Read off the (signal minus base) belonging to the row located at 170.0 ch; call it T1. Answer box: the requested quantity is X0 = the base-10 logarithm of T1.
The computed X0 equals 0.51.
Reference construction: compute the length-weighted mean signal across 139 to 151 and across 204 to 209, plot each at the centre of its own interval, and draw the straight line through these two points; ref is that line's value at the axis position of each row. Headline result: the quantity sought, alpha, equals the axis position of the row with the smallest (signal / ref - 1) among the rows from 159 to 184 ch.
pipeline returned 162.5 ch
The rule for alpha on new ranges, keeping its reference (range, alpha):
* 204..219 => 212.5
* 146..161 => 150.0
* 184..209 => 202.5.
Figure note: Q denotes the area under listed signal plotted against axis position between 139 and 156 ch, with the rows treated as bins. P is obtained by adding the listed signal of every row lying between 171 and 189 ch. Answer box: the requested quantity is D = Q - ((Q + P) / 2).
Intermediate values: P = 694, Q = 1518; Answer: 412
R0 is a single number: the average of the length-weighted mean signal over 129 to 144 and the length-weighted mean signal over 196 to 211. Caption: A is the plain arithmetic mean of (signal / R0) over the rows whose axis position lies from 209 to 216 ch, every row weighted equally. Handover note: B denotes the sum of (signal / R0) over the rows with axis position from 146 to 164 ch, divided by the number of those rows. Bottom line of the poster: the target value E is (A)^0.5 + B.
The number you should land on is 1.95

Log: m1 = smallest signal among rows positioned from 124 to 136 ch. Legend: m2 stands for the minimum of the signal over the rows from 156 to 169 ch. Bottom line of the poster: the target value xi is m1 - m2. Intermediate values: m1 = 87.9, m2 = 84.25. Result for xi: 4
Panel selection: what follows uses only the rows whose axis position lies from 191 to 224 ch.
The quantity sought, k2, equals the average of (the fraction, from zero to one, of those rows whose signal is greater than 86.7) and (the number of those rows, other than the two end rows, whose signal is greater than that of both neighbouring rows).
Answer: 1.81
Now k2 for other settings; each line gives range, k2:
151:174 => 1.39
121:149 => 2.45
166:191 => 2.00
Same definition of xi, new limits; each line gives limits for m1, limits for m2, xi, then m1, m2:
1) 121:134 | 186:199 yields -5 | 92.56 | 97.54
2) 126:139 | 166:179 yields -4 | 87.9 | 92.11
